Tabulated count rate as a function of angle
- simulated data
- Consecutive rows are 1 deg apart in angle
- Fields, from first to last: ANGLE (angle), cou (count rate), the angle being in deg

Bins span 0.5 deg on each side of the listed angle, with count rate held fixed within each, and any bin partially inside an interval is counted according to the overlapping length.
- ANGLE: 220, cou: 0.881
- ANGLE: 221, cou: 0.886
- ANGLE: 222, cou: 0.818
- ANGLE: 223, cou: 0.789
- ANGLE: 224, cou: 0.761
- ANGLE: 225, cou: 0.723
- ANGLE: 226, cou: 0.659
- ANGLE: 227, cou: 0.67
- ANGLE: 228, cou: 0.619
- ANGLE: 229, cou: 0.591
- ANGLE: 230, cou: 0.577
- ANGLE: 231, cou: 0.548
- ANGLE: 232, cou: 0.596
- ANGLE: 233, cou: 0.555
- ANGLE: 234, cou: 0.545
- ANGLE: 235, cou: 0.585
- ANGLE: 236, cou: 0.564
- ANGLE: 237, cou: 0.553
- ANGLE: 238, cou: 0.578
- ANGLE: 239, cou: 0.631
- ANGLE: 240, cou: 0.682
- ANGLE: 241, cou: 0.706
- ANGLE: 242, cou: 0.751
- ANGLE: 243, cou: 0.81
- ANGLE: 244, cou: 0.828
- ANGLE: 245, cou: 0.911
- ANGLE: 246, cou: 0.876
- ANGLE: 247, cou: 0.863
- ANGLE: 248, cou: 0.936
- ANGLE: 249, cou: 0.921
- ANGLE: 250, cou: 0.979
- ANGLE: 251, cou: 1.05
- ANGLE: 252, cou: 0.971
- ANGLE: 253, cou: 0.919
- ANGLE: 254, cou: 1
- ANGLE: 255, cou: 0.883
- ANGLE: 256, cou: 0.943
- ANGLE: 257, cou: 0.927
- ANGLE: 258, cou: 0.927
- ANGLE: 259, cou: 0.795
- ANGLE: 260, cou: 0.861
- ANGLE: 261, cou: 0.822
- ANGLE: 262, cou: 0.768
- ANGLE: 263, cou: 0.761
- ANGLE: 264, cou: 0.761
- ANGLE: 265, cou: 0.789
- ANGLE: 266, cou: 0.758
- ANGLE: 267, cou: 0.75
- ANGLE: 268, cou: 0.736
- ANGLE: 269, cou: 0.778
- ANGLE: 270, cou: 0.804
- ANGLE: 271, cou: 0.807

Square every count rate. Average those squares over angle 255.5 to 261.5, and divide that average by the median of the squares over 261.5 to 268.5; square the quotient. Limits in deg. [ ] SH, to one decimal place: 1.8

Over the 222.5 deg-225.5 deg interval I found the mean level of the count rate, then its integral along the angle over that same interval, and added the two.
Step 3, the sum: 3.0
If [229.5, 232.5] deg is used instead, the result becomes 2.3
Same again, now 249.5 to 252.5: 4.0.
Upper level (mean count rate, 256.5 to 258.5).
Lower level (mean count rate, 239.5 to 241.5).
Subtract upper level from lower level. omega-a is -0.23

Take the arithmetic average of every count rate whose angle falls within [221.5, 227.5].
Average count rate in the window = 0.74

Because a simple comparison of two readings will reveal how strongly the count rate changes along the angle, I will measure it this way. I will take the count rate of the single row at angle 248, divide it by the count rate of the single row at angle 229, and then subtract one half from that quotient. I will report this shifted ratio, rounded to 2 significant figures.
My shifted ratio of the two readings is 1.1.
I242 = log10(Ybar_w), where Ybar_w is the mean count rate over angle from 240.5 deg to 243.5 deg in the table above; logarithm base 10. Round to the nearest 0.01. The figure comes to -0.12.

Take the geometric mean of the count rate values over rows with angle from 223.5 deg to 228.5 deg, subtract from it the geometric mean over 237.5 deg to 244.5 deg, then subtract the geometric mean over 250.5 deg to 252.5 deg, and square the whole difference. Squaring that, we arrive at 1.1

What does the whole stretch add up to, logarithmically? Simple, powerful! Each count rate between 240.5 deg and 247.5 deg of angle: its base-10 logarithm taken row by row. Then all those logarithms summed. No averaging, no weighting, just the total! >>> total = -0.6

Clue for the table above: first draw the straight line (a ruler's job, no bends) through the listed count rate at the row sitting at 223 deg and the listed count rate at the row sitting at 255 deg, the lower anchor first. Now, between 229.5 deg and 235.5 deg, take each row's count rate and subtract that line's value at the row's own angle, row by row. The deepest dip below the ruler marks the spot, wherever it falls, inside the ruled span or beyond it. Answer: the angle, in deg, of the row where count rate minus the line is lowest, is 234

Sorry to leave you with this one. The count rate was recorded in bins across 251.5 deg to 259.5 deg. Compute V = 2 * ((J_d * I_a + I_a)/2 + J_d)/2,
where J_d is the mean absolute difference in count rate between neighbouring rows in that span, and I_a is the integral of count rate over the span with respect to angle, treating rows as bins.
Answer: 4.0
